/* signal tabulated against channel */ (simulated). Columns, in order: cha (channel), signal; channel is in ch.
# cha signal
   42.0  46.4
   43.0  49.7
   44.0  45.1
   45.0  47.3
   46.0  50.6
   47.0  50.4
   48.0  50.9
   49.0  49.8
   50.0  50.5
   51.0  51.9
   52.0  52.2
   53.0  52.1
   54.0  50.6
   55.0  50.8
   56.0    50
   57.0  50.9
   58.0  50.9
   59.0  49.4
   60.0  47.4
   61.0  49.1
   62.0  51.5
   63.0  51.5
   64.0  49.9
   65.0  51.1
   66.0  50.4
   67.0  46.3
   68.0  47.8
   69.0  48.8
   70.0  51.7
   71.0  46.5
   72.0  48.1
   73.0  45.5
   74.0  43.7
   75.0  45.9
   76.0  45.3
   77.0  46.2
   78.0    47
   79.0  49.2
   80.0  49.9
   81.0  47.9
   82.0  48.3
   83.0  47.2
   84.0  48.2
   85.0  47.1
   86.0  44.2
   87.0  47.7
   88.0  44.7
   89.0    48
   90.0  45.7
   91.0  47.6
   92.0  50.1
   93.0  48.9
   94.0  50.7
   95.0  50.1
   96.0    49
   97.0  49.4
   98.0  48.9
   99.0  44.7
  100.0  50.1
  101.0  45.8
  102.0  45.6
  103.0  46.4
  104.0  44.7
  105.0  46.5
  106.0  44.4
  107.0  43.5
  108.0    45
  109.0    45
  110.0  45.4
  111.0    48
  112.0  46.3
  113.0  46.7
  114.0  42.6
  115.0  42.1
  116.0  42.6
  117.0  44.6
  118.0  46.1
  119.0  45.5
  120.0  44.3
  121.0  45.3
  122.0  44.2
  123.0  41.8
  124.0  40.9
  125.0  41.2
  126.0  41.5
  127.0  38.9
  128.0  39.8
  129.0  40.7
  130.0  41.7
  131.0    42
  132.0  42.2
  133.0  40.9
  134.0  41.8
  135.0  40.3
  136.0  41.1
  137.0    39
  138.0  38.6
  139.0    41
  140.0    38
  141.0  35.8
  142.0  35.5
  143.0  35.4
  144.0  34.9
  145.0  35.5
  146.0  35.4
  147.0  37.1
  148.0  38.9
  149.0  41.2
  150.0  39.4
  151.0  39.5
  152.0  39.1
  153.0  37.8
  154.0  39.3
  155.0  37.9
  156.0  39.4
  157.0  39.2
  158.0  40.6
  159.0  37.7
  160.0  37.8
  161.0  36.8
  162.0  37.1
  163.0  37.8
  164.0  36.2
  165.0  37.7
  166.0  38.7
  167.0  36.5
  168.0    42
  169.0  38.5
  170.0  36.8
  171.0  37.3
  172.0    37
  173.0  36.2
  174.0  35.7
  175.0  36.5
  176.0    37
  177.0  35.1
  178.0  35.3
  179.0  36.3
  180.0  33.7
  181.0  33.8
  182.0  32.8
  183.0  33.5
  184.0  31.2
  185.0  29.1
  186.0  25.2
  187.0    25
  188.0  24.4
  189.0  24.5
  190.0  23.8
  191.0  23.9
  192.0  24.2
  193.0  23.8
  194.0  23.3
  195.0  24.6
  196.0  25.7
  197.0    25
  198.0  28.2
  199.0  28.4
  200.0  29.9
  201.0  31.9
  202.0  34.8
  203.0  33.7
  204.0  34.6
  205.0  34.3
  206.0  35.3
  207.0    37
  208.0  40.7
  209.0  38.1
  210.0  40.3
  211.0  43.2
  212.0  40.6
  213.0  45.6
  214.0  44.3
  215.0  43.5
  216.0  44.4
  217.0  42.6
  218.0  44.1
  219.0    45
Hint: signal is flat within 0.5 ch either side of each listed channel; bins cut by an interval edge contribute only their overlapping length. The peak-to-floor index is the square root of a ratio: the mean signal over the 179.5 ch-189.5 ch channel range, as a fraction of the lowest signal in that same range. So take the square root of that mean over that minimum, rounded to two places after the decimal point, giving 1.10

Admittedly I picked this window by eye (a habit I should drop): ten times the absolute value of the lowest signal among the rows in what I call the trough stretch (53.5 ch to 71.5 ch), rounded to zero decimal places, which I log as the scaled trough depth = 463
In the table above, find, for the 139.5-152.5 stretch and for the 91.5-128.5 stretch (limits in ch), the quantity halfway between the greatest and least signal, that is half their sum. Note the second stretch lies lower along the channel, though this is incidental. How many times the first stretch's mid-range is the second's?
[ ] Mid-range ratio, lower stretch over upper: 1.18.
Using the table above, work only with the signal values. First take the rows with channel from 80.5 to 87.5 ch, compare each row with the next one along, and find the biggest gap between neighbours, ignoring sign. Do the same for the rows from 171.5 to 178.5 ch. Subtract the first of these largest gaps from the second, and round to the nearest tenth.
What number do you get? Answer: -1.6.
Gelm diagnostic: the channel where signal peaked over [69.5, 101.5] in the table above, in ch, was 70.0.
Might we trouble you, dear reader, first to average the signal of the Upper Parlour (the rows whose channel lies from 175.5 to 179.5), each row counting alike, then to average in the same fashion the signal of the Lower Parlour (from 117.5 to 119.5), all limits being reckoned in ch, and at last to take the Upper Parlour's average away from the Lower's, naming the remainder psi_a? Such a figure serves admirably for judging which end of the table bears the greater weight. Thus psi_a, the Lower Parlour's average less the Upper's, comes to 10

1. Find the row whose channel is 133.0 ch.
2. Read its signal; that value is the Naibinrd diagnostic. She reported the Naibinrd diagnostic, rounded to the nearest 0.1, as 40.9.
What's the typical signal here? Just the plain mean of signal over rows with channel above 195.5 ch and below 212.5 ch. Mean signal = 34.2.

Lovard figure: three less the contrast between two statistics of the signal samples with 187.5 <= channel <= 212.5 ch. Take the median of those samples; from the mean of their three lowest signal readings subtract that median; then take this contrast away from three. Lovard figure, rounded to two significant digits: 9.3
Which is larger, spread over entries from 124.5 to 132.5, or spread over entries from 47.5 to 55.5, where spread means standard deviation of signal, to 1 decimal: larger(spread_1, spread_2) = 1.1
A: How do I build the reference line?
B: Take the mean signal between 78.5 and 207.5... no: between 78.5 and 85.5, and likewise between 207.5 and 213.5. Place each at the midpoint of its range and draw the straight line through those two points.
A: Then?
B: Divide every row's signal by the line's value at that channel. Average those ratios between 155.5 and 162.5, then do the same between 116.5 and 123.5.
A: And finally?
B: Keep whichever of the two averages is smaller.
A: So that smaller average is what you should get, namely 0.87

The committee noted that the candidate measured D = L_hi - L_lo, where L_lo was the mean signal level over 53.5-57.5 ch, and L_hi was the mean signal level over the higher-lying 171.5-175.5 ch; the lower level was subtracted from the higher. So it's -14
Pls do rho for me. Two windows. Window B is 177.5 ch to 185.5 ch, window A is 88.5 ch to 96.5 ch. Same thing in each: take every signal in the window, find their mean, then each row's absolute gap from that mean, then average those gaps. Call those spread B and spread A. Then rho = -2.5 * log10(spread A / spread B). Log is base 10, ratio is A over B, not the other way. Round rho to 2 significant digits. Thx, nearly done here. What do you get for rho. 0.29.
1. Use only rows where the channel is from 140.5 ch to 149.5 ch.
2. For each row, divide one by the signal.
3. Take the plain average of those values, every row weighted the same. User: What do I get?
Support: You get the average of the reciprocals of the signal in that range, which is 0.0274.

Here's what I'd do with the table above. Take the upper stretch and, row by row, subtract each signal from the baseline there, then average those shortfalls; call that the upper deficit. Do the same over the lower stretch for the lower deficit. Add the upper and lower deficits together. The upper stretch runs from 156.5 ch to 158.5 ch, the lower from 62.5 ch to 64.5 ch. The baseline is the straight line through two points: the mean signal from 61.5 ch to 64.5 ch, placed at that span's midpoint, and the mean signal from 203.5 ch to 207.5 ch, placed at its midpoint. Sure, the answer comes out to 0.9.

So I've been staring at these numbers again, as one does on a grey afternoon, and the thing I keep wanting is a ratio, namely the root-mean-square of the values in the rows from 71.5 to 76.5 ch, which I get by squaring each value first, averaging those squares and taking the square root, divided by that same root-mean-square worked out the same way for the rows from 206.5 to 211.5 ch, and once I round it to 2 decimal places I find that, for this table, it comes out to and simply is 1.15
